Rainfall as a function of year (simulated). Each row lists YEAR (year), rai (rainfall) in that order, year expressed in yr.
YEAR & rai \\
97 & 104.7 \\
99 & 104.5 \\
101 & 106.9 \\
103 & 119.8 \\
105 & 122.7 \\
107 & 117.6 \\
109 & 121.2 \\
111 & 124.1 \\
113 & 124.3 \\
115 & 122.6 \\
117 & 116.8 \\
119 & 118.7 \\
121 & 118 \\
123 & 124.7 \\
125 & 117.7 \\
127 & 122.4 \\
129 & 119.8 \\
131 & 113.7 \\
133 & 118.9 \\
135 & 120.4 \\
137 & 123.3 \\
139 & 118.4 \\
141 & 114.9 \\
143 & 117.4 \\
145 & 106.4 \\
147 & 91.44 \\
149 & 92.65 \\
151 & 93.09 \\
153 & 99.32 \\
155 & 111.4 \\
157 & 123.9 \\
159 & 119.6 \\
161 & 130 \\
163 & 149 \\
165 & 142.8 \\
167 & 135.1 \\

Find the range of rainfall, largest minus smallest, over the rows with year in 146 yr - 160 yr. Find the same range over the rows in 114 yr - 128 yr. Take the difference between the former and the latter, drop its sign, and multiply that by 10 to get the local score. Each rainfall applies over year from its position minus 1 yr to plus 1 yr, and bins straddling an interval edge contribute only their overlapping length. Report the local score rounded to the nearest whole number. 246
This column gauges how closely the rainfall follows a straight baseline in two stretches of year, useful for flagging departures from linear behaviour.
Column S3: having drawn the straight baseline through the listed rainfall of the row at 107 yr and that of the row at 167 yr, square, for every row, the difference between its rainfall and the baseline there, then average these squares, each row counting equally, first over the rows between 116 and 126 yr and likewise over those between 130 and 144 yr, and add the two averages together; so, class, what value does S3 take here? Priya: 91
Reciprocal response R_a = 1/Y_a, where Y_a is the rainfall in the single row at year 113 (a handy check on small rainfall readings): 0.0080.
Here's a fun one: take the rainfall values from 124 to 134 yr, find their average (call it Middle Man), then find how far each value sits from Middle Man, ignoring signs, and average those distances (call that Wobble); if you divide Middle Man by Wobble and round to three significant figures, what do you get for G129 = 52.9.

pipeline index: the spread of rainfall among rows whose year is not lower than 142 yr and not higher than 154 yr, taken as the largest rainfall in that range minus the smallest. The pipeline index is 26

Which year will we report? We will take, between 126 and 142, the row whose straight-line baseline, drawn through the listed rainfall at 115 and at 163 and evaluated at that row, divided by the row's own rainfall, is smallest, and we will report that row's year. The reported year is 127 yr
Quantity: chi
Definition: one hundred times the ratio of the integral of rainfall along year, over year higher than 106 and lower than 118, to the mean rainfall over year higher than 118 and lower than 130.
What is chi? 1209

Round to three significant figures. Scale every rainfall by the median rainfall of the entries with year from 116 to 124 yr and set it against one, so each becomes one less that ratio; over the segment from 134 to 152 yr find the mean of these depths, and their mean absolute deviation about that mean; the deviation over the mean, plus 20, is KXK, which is 21.2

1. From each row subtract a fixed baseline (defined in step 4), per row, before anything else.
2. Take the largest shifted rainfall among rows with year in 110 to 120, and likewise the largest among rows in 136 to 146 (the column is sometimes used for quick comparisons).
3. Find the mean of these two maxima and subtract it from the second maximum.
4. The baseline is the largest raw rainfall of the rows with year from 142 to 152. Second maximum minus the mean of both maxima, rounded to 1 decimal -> -0.5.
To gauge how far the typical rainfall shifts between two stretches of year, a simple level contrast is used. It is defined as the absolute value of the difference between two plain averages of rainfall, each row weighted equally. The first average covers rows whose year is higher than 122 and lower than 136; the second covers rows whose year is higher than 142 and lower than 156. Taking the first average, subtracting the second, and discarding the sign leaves 18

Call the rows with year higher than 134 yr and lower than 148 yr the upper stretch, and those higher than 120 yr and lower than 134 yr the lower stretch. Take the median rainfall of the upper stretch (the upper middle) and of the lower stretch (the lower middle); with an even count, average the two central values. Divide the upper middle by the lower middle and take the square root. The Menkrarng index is 0.9937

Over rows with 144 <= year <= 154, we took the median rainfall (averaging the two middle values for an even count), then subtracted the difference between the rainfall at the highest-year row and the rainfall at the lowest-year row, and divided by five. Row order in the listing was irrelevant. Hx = 20.0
